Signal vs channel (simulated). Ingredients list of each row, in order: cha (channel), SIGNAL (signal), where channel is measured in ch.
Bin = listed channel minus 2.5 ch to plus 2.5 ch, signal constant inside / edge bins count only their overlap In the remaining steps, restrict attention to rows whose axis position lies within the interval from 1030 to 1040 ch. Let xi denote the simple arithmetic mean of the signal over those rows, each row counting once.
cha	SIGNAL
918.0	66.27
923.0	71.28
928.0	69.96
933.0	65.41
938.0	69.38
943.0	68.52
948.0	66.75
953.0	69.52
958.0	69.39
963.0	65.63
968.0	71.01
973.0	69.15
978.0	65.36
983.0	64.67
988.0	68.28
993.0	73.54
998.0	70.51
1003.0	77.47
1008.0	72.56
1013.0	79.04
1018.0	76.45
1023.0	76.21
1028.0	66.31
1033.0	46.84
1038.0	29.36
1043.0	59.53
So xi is 38.1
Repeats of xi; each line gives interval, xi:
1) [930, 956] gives 67.9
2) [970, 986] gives 66.4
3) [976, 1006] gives 70.0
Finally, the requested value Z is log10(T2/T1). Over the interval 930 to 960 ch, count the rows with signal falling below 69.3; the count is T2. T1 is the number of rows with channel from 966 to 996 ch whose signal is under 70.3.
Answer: -0.12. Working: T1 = 4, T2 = 3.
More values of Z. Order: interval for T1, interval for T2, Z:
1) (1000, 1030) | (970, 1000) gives 0.60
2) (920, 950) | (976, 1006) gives -0.22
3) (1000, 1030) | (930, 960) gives 0.48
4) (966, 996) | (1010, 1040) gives -0.12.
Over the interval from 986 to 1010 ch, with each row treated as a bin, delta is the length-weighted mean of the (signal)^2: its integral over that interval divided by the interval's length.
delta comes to 5274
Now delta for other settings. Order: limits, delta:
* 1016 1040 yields 3841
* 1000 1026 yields 5789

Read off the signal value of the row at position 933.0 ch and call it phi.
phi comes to 65.41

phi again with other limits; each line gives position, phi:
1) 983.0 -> 64.67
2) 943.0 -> 68.52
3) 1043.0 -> 59.53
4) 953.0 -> 69.52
